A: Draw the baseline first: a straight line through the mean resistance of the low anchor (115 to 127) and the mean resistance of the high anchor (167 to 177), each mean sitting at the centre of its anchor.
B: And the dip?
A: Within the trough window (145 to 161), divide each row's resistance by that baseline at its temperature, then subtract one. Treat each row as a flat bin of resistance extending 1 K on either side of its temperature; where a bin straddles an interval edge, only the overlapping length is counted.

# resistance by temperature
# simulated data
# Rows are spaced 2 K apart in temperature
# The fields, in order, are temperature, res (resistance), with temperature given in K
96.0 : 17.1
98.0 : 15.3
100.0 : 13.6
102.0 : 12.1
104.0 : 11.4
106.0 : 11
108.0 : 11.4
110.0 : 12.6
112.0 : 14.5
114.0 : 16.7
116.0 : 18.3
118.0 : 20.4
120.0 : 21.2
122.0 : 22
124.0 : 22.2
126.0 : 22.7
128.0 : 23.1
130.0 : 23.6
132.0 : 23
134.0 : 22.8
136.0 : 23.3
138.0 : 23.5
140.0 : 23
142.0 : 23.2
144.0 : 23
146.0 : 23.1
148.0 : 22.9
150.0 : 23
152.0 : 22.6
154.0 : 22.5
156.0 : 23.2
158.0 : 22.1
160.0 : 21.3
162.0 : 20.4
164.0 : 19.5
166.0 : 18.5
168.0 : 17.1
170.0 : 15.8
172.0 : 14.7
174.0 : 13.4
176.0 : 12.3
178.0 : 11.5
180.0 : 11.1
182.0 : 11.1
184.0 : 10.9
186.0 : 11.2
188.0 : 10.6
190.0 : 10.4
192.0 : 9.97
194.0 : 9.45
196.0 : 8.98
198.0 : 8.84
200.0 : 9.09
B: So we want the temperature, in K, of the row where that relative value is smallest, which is 146.0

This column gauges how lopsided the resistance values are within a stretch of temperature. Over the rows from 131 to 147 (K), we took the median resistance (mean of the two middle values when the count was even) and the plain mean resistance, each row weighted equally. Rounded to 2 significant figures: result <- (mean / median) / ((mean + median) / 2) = 0.043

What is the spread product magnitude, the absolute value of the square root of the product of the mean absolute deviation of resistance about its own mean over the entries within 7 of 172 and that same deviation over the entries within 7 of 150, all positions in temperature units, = 0.64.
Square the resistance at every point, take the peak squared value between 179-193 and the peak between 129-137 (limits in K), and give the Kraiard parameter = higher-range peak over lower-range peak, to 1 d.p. 0.2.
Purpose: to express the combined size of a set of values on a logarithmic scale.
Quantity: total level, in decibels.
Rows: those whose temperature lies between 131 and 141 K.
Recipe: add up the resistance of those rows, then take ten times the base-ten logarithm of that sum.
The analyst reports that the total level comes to 20.6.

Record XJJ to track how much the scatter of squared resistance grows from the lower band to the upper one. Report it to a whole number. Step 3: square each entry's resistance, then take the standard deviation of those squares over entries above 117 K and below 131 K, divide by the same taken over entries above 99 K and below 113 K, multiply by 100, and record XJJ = 148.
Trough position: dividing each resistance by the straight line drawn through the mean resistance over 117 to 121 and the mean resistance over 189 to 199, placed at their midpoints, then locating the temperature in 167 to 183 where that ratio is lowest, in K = 180.0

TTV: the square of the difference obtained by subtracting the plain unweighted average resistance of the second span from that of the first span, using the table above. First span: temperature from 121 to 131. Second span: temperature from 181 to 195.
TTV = 149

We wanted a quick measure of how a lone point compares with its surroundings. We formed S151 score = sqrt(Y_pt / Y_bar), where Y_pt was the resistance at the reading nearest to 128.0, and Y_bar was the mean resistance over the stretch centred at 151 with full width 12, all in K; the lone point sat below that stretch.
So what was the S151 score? 1.00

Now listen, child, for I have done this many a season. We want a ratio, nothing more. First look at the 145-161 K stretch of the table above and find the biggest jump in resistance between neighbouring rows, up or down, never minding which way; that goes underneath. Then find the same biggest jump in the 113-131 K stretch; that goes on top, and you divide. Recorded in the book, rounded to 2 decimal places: 1.91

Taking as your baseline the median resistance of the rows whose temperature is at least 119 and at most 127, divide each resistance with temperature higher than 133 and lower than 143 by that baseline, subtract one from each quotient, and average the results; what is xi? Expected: 0.0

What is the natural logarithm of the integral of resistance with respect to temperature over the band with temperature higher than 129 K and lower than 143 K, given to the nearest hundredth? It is 5.78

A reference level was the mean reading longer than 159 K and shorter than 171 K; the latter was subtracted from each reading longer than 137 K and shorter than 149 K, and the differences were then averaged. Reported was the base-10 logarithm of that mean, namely 0.64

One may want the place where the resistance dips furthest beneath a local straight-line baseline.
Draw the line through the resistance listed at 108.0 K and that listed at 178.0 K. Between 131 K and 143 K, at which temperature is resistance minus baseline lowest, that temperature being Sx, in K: 134.0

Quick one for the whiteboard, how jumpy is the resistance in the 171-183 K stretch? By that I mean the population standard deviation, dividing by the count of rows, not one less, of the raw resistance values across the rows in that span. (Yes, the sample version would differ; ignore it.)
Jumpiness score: 1.3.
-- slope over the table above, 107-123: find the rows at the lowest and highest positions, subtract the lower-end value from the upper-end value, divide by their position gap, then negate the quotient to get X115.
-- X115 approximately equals -0.8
